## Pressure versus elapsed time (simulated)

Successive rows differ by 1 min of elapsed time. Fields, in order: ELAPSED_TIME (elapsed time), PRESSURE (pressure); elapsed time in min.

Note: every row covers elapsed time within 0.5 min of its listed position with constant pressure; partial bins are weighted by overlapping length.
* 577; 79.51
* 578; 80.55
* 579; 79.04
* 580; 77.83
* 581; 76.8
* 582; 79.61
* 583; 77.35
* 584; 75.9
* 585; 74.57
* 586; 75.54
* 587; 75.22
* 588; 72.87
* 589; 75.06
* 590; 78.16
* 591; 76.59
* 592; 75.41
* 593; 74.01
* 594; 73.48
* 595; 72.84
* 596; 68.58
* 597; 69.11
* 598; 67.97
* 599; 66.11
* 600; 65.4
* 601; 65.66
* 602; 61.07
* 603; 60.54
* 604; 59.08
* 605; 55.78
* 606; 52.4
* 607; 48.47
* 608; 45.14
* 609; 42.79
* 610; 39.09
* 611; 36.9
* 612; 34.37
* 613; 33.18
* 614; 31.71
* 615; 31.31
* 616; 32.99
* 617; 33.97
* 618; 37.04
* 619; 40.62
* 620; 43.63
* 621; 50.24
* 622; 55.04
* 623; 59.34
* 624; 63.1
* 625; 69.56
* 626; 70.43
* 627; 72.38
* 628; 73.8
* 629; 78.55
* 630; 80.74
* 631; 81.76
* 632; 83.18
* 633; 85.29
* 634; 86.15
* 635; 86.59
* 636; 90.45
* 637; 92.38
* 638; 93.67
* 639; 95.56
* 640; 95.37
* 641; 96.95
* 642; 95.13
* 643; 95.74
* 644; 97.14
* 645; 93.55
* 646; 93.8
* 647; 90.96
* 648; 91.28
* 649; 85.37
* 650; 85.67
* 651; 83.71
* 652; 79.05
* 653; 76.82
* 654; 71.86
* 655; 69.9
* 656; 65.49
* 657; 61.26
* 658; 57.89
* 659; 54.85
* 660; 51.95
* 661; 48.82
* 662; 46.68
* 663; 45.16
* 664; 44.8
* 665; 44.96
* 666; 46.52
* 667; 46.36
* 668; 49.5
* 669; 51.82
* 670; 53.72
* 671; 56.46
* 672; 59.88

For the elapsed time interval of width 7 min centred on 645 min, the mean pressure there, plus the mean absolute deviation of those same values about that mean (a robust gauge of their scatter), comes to 96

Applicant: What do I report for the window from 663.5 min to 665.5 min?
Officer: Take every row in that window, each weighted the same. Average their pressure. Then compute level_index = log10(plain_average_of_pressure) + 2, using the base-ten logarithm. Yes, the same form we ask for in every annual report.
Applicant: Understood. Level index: 3.65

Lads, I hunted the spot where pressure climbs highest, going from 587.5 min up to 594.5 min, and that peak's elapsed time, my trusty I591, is 590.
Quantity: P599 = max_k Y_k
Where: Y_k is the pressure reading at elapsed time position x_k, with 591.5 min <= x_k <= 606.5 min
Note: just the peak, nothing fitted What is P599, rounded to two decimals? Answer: 75.41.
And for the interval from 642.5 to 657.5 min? 97.14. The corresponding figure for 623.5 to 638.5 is 93.67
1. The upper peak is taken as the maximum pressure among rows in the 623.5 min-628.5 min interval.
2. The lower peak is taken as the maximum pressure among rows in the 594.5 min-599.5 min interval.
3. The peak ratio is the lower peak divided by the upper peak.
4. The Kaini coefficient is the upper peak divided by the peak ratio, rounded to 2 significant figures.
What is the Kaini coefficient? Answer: 75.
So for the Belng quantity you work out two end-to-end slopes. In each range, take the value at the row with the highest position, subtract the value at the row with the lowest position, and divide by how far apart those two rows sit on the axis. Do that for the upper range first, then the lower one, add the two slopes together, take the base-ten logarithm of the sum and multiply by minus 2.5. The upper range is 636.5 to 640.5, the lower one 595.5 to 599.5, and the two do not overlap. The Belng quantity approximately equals 1.9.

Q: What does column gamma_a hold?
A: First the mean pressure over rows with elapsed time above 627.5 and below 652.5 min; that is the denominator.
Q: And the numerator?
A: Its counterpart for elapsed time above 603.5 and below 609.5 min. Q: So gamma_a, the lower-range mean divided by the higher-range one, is 0.57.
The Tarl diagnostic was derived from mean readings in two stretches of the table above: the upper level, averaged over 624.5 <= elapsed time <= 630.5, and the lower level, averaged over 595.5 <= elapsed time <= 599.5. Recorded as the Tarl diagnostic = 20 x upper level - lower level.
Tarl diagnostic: 1417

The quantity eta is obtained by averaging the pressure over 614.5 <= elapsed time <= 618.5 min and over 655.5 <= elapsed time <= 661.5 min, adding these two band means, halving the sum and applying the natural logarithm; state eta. 3.81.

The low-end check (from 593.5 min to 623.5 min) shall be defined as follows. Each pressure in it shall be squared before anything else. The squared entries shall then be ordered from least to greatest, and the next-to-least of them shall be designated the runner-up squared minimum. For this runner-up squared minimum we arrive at 1006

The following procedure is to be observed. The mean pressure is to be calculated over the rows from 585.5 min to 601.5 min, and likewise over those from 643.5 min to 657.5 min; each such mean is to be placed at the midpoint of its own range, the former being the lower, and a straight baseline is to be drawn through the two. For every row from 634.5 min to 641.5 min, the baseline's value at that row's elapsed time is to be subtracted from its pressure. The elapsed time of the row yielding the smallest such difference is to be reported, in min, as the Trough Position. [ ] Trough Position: 635 min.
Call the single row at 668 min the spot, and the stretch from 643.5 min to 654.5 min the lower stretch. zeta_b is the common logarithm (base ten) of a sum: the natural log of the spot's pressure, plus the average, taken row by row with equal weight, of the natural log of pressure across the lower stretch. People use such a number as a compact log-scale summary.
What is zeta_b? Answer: 0.922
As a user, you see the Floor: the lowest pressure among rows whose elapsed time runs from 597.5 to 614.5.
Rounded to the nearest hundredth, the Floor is 31.71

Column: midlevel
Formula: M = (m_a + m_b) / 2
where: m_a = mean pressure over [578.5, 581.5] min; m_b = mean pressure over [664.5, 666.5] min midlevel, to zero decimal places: 62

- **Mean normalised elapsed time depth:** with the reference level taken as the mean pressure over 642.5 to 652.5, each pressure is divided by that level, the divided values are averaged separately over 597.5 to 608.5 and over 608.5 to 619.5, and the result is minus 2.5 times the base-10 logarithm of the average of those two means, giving 0.69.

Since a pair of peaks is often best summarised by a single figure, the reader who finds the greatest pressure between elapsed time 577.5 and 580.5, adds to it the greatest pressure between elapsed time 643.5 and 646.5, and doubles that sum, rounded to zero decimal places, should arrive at 355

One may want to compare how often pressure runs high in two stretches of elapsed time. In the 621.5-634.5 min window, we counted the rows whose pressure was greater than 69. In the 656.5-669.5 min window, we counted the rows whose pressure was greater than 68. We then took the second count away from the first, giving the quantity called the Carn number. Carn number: 10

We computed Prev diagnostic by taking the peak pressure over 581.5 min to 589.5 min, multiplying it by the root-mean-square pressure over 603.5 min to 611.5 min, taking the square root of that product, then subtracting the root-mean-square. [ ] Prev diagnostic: 14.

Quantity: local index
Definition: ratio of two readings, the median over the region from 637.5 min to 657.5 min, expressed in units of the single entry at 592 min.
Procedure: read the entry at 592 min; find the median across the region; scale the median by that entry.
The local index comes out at 1.21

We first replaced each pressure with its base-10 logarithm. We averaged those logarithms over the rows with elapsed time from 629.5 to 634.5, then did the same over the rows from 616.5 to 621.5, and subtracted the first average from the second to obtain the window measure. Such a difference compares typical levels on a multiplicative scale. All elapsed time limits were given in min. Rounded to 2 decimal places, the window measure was -0.31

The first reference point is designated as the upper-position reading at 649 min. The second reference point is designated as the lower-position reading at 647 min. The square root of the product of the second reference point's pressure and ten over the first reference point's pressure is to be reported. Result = 3.3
